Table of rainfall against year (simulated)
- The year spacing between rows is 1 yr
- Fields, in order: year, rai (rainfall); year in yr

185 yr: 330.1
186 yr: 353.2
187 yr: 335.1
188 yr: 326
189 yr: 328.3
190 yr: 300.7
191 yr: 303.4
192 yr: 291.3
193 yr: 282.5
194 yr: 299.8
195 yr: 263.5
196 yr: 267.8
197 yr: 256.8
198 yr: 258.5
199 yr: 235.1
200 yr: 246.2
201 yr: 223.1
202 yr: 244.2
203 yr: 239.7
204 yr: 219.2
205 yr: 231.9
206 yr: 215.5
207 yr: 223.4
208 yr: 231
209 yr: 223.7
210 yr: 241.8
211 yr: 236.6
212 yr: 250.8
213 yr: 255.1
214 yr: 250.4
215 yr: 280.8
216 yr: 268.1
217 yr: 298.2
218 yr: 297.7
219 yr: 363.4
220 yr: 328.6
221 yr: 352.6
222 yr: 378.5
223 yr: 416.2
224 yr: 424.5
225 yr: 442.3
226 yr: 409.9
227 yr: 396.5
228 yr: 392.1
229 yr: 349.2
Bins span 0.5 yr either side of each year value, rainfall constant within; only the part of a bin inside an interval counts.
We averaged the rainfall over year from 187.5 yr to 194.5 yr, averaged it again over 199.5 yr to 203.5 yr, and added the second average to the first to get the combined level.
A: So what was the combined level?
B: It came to 543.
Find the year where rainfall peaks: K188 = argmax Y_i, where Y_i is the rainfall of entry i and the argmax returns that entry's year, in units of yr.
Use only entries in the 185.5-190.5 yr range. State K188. 186 yr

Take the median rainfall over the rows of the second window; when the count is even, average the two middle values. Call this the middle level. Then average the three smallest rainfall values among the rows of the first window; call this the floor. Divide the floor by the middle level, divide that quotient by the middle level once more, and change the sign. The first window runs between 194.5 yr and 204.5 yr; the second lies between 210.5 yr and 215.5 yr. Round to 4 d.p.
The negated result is -0.0036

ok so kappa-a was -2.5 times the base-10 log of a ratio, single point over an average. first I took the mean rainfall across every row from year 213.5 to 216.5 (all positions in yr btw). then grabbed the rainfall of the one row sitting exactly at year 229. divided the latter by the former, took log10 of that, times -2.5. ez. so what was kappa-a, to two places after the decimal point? -0.29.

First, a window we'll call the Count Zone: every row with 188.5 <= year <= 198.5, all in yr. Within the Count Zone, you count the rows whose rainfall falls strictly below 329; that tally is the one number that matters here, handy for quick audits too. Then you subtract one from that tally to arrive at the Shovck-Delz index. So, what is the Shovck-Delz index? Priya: 9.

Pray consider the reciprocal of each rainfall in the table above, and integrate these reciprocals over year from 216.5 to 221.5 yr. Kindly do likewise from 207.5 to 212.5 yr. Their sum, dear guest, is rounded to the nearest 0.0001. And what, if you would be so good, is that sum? 0.0365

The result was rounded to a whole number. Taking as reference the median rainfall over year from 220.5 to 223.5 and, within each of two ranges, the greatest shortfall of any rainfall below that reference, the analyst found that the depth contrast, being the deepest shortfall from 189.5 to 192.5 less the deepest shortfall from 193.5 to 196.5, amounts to -28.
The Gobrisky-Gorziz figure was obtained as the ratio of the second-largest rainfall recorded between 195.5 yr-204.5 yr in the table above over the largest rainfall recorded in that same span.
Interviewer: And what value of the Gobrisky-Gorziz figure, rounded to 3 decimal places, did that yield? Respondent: 0.965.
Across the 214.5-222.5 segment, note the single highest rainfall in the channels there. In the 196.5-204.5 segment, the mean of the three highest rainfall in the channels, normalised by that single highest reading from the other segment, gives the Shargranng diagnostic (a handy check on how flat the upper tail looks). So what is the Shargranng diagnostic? 0.67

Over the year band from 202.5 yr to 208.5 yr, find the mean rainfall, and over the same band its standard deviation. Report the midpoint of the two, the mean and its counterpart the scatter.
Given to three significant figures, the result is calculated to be 118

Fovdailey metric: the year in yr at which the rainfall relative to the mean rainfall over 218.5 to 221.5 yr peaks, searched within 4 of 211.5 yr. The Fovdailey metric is 215 yr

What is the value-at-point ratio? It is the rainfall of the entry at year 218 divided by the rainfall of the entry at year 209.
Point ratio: 1.33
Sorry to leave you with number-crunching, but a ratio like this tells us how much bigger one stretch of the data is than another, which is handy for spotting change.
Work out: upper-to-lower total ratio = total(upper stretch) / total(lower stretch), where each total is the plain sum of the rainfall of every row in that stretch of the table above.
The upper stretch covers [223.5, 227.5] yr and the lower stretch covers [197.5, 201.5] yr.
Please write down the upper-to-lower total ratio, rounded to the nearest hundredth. 1.74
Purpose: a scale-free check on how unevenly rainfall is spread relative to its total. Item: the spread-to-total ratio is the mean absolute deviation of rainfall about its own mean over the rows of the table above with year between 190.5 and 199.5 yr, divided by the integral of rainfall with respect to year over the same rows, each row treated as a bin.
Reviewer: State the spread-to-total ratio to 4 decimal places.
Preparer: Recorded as 0.0076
